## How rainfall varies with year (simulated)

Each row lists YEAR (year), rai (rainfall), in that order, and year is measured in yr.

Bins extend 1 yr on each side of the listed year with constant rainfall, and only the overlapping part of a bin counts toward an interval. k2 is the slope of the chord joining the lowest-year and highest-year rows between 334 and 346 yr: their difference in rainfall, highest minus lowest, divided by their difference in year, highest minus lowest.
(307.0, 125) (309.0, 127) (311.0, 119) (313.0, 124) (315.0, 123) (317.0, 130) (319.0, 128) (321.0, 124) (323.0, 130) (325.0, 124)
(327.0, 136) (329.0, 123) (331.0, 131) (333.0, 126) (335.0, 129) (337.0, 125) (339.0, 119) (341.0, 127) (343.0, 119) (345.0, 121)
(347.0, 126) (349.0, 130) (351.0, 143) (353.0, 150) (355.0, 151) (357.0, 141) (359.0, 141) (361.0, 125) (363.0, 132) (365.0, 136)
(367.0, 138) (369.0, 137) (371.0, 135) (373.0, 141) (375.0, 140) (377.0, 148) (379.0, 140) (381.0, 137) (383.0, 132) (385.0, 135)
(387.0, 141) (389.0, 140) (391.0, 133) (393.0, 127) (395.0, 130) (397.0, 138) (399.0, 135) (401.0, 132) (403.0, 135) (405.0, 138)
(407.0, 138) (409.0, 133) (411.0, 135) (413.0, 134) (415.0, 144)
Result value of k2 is -0.8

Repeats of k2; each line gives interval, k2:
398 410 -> -0.2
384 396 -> -0.5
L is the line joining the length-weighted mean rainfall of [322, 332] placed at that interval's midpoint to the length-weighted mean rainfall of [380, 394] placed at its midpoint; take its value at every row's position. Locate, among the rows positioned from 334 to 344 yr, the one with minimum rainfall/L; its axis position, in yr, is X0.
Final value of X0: 343.0 yr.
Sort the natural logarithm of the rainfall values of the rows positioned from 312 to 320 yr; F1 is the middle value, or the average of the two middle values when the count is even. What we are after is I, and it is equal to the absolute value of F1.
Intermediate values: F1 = 4.84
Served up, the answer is 4.84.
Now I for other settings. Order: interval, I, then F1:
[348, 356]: 4.99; 4.99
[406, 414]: 4.90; 4.90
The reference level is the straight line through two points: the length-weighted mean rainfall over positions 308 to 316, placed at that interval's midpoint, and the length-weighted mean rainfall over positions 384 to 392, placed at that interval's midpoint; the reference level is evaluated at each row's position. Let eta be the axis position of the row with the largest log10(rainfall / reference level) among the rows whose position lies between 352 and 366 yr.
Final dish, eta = 355.0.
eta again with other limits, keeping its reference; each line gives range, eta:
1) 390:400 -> 397.0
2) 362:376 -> 373.0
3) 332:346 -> 335.0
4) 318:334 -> 327.0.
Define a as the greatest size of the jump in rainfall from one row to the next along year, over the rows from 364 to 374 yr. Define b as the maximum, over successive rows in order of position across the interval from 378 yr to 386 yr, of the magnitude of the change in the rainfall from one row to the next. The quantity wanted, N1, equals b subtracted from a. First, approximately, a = 6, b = 5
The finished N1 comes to 1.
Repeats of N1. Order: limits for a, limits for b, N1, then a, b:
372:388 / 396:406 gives 5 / 8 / 3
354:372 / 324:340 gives 3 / 16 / 13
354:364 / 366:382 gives 8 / 16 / 8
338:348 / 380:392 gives 1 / 8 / 7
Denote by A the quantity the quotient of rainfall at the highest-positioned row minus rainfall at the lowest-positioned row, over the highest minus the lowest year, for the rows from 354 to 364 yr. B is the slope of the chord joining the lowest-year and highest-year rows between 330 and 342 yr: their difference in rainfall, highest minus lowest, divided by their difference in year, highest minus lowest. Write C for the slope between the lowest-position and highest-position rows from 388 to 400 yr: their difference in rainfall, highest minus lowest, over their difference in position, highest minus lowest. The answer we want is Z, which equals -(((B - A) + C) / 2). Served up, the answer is -0.7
